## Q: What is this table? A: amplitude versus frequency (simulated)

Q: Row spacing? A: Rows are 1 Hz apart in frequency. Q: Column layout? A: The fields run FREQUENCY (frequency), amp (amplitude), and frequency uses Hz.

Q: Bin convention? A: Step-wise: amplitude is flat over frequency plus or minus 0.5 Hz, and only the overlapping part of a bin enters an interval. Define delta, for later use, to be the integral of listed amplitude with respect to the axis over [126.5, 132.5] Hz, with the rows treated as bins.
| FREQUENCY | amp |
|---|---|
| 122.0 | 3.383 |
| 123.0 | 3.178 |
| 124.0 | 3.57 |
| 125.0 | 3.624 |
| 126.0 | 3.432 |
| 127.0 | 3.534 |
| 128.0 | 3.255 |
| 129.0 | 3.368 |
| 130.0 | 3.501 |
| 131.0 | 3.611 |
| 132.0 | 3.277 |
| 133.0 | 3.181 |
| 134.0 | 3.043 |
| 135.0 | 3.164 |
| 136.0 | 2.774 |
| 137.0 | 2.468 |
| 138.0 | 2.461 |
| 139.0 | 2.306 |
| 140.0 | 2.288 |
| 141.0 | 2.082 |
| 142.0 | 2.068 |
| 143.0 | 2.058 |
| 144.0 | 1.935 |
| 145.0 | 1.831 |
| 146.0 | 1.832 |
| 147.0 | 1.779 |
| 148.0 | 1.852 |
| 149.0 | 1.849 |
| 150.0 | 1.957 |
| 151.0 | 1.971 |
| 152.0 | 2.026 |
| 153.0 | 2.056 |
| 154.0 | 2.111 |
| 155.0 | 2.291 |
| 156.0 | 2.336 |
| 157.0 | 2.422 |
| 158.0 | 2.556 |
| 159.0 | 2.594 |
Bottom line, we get 20.5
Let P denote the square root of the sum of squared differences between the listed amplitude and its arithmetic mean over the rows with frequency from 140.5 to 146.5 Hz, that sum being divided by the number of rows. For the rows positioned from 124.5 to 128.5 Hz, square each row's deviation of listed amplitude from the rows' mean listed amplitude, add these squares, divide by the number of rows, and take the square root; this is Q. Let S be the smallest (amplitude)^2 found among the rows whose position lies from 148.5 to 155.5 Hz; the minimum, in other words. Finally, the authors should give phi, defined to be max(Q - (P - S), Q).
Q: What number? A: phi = 3.4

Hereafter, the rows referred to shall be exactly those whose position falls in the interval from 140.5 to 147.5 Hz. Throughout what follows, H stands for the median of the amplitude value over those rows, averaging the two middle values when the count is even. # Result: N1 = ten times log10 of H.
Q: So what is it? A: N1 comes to 2.9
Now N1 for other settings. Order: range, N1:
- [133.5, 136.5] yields 4.8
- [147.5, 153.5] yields 2.9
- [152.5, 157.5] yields 3.6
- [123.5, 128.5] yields 5.5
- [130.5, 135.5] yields 5.0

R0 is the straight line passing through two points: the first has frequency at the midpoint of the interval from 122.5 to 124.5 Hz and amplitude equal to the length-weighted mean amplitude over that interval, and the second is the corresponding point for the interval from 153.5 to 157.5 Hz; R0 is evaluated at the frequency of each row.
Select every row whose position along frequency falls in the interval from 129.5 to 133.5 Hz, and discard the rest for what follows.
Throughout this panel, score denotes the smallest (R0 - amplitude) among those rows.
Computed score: -0.5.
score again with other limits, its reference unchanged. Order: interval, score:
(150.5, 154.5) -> 0.2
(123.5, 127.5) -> -0.3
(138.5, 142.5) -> 0.5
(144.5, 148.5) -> 0.7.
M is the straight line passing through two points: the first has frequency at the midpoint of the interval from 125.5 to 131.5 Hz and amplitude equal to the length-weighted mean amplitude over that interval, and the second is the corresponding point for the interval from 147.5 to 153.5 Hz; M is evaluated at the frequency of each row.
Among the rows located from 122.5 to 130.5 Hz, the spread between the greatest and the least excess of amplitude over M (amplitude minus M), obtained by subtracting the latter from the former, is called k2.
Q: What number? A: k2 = 0.8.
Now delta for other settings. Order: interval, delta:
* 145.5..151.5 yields 11.2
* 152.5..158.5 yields 13.8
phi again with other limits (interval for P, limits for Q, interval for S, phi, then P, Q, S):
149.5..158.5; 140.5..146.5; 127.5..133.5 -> 10.0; 0.20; 0.11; 10.1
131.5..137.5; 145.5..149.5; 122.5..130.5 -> 9.8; 0.28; 0.03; 10.1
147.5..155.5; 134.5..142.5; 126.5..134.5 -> 9.5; 0.14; 0.34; 9.3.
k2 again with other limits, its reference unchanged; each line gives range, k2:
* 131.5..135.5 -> 0.2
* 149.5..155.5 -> 0.7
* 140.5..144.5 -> 0.1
